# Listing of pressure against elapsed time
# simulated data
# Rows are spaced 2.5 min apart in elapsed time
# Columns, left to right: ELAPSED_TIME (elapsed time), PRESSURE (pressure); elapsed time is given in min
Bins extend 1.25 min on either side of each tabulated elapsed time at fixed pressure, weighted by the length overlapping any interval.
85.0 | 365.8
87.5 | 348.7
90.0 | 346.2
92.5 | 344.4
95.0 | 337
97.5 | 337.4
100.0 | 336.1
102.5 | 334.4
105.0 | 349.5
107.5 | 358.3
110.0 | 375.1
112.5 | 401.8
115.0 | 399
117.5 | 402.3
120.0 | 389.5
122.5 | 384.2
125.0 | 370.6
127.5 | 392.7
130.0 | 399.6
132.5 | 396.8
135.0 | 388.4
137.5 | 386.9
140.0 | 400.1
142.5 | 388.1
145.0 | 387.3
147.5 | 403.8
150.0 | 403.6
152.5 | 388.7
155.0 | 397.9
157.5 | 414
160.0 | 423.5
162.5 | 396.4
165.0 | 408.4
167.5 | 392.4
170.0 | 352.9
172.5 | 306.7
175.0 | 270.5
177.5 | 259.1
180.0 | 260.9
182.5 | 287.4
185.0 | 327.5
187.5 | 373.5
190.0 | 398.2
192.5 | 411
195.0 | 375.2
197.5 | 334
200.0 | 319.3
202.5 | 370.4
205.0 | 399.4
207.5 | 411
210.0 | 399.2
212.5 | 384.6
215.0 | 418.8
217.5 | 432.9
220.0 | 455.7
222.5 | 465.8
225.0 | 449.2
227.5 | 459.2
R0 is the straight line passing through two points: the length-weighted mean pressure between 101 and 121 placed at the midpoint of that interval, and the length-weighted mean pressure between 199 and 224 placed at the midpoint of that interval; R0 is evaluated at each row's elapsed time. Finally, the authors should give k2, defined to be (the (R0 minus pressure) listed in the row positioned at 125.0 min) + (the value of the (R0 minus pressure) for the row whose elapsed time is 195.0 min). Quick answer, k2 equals 36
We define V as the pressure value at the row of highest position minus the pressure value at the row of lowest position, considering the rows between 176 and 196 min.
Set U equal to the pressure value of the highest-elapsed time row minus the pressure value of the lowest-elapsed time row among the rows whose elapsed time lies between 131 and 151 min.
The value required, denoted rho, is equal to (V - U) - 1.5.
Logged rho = 108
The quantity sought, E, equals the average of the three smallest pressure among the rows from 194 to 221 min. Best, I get 341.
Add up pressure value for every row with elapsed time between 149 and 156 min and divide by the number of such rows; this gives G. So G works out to 397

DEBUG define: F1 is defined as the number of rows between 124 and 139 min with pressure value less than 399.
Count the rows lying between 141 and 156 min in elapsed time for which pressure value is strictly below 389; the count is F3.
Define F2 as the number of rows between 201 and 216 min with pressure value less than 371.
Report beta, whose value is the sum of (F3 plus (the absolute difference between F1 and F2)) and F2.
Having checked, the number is 8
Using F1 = 5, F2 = 1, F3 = 3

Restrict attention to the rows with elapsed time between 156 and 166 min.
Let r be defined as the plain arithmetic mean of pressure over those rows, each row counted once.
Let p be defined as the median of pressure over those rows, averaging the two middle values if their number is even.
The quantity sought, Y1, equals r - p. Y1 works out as -1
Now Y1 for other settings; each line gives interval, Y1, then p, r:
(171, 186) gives 6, 279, 285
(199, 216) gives -13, 399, 386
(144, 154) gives 0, 396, 396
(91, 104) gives 1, 337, 338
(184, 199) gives -4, 374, 370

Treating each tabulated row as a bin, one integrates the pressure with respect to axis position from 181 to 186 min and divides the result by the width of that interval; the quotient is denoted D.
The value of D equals 304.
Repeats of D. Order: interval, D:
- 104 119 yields 382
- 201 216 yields 396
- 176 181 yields 260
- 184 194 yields 379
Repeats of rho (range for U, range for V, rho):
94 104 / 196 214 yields 52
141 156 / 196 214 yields 39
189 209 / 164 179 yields -164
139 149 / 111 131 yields -7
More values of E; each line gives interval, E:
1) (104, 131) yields 359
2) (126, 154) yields 387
